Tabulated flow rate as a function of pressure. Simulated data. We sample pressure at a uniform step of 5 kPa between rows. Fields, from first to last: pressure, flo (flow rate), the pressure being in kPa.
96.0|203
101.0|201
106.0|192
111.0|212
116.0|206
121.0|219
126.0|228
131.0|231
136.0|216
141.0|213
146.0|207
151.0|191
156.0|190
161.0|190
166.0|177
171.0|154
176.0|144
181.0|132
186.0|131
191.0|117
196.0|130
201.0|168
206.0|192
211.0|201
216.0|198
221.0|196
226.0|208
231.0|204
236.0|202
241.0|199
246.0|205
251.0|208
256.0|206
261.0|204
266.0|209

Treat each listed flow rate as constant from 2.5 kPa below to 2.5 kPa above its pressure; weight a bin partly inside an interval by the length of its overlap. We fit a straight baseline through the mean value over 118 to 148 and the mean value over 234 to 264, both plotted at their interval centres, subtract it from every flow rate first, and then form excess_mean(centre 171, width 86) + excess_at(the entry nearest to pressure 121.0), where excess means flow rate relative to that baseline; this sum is -40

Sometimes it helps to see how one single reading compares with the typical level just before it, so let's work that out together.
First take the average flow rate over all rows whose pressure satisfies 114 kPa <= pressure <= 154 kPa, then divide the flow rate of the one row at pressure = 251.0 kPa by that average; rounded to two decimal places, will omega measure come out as 0.97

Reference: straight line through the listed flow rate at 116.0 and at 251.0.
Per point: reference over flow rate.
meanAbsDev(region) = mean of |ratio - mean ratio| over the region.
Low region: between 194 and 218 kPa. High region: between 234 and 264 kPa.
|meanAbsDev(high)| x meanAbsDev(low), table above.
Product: 0.0020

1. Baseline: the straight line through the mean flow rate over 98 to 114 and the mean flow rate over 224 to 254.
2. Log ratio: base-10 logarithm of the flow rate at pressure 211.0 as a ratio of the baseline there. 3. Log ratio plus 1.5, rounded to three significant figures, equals 1.49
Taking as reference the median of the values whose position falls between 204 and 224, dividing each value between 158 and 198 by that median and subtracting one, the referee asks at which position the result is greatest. 161.0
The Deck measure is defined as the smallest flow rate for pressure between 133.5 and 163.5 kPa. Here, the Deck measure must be 190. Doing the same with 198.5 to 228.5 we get 168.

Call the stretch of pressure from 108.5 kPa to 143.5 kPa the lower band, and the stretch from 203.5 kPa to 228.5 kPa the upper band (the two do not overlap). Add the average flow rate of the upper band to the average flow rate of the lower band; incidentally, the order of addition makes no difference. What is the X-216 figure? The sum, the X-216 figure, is 417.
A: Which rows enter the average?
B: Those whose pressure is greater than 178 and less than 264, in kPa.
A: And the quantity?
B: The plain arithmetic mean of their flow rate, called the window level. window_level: 182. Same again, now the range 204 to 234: 200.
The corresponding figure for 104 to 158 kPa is 210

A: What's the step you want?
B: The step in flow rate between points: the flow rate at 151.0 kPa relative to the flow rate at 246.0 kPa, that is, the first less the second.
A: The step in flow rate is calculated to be -14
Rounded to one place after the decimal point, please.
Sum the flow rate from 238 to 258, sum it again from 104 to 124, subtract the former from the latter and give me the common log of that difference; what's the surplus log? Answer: 1.0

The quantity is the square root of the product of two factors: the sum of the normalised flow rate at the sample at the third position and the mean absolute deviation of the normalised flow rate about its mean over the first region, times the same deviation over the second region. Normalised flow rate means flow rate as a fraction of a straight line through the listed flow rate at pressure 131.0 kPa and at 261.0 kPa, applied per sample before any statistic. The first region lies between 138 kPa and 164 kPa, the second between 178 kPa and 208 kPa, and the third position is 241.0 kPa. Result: 0.33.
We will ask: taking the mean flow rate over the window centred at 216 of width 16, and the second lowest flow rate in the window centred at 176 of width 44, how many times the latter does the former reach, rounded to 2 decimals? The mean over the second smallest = 1.53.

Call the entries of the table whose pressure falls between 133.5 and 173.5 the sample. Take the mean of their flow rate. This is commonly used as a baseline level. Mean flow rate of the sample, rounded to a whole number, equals 192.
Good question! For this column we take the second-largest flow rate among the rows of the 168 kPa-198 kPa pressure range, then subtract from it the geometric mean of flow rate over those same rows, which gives 10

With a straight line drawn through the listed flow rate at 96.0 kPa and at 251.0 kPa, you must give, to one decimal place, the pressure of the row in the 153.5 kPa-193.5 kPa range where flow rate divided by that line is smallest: 191.0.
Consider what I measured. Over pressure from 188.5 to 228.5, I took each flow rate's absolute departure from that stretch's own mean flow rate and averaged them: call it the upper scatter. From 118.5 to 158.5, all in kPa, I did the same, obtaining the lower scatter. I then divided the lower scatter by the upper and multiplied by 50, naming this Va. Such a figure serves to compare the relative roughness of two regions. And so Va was 21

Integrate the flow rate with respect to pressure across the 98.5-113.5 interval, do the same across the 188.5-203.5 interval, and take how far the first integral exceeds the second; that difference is 950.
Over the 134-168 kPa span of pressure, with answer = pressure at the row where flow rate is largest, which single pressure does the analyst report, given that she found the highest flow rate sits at 136.0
